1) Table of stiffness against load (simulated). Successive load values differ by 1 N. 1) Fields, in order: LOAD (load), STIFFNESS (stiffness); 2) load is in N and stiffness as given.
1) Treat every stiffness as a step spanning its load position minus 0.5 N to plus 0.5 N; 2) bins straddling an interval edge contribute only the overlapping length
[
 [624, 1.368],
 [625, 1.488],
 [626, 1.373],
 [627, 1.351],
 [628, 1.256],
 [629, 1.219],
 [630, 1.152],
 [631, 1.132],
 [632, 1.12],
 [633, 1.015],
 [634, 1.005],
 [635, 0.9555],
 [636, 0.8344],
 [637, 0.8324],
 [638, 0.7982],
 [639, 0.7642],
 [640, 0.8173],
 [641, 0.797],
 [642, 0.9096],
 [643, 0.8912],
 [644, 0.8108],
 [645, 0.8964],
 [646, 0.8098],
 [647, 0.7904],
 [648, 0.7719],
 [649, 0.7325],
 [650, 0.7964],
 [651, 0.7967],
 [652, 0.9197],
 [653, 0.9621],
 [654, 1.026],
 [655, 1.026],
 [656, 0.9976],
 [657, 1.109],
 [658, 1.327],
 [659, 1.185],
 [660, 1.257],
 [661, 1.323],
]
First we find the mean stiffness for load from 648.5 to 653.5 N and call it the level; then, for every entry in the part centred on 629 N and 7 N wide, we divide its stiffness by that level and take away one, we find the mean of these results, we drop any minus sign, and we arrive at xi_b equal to 0.46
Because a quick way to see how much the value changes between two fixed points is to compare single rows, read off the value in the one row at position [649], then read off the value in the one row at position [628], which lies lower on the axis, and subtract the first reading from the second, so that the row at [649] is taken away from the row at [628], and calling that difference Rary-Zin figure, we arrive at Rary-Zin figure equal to 0.52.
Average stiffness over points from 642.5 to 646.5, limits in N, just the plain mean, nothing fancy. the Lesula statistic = 0.85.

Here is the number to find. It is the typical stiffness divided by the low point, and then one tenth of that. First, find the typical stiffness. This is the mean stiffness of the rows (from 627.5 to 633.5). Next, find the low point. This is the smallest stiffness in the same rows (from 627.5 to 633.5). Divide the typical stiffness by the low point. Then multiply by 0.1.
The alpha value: 0.113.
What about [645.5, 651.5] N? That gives 0.107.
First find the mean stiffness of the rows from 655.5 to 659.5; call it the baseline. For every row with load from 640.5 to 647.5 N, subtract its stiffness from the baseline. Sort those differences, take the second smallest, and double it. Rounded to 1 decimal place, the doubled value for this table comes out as 0.5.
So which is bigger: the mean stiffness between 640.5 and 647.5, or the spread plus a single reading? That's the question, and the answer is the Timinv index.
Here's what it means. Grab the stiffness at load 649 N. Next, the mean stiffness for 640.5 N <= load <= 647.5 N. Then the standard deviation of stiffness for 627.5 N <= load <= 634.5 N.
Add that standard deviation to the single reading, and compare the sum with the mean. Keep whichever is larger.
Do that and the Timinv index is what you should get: 0.84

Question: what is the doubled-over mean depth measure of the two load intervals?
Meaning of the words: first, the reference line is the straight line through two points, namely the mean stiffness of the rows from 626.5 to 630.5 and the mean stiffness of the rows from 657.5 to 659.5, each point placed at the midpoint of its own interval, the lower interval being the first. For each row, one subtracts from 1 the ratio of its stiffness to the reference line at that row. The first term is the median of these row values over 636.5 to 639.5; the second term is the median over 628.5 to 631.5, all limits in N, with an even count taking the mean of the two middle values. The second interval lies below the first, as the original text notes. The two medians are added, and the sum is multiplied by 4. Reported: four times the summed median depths 1.7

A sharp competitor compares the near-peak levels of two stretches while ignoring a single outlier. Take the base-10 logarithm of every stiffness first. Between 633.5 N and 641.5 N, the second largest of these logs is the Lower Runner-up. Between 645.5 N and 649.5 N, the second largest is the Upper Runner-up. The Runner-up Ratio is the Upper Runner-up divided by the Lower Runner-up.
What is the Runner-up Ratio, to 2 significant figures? 5.2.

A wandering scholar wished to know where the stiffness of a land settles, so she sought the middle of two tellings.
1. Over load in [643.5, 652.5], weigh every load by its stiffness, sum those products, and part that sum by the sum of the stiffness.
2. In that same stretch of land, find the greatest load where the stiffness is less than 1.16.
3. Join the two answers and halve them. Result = 650.0 N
